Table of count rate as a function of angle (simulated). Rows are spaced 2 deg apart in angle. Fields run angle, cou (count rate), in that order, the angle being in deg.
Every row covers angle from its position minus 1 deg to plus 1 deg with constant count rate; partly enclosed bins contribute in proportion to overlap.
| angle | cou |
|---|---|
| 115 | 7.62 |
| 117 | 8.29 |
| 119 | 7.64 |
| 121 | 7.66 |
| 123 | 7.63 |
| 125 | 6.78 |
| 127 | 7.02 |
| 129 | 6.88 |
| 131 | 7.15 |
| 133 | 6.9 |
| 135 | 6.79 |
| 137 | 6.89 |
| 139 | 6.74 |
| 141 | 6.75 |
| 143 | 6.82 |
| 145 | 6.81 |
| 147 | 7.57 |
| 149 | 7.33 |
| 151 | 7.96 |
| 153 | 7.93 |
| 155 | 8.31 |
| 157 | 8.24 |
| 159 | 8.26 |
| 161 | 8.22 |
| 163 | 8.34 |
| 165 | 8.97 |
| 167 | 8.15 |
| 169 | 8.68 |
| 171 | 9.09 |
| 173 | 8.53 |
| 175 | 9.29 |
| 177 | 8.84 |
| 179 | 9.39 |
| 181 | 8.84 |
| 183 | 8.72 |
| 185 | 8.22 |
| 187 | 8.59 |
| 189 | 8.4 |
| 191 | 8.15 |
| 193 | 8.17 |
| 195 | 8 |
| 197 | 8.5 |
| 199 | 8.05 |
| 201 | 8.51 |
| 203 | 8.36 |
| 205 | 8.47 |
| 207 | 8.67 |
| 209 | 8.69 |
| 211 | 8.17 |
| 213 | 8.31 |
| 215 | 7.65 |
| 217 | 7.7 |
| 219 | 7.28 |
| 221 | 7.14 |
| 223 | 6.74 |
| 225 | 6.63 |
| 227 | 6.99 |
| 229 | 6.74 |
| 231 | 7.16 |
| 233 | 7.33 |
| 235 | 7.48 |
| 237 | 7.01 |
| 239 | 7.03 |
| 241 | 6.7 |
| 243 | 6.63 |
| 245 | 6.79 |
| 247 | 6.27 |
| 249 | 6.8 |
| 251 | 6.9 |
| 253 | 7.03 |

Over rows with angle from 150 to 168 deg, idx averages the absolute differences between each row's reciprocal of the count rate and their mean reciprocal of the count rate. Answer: 0.0026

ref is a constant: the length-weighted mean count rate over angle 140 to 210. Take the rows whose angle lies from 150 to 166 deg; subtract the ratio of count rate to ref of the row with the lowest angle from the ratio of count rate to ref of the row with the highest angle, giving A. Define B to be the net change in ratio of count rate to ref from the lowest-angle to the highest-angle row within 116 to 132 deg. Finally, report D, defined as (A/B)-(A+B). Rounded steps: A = 0.12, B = -0.14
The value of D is -0.9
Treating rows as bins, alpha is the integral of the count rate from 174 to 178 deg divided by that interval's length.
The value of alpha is 9.1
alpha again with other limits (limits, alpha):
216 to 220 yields 7.5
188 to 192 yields 8.3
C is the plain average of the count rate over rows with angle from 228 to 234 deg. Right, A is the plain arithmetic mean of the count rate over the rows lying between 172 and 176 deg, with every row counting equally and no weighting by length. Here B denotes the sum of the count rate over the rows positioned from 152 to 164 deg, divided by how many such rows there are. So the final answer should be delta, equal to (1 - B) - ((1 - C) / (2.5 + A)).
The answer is -6.7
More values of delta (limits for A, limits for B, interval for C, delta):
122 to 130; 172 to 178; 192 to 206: -7.1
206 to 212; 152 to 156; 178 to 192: -6.4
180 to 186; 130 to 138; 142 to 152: -5.4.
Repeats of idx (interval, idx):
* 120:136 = 0.0055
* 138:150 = 0.0059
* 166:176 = 0.0046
